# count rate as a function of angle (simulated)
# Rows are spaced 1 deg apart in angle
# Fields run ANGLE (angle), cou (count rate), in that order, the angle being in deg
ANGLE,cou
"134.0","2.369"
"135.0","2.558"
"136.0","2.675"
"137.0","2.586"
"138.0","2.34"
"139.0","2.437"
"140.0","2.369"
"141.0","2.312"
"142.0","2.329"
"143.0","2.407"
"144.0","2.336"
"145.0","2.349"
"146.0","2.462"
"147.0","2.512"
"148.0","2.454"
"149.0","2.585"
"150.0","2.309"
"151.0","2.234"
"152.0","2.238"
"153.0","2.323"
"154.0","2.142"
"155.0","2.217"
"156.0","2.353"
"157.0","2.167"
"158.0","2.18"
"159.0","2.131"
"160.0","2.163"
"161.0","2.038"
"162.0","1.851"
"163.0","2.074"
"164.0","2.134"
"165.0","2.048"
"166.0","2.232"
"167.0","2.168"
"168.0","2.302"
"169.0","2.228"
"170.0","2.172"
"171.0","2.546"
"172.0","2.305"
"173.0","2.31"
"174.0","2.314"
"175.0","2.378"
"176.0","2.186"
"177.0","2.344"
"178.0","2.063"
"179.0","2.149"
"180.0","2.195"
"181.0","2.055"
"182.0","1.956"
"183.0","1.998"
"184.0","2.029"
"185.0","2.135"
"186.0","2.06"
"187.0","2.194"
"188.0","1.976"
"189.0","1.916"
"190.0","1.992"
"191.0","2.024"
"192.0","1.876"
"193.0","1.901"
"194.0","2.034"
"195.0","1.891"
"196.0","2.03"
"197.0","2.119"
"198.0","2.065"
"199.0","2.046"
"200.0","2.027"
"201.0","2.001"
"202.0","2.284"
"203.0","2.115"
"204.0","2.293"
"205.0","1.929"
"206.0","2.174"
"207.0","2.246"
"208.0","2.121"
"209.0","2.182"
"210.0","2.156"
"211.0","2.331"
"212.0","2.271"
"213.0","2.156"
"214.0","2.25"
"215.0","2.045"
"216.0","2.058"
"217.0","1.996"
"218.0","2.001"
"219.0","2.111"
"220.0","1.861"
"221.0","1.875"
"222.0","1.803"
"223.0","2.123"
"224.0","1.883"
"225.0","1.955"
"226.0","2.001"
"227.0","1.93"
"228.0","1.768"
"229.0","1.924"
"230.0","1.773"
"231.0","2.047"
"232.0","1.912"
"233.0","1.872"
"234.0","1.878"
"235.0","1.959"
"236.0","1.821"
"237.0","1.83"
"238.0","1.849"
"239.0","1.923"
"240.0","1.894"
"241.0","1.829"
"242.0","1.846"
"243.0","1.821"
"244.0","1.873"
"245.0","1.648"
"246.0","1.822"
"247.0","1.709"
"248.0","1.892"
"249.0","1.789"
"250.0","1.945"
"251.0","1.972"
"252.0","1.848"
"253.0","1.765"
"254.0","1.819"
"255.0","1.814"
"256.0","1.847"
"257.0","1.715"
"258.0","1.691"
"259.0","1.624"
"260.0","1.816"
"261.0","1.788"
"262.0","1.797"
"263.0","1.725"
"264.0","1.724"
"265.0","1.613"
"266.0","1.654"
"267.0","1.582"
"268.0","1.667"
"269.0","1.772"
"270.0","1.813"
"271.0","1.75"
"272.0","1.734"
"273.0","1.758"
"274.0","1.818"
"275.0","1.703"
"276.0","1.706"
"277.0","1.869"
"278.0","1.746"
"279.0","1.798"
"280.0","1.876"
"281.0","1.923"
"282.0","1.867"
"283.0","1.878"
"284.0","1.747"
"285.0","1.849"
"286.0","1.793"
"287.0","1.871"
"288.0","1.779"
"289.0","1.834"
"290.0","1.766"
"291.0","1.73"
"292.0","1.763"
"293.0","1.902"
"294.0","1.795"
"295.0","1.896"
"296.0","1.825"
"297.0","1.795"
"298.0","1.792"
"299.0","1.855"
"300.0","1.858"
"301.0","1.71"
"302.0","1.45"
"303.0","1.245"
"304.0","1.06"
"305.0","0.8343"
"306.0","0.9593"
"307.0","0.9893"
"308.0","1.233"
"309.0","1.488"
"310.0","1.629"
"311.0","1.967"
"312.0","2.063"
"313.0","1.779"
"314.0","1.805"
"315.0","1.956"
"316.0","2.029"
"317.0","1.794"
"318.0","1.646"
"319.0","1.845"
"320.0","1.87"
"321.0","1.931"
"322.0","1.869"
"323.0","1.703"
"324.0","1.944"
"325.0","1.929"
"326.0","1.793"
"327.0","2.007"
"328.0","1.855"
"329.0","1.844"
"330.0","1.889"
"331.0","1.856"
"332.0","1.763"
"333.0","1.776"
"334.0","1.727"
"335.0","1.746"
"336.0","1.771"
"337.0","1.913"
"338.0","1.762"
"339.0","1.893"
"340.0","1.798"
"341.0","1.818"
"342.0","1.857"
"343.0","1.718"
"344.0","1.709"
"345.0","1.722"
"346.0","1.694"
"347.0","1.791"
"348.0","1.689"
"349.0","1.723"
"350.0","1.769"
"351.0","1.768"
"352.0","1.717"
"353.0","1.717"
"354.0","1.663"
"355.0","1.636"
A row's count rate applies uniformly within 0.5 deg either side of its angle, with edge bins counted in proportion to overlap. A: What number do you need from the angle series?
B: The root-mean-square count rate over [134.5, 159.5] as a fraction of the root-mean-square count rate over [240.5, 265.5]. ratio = 1.32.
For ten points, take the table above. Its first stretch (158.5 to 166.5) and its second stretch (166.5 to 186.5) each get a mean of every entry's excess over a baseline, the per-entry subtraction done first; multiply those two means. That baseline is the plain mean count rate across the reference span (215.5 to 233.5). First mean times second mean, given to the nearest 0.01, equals 0.04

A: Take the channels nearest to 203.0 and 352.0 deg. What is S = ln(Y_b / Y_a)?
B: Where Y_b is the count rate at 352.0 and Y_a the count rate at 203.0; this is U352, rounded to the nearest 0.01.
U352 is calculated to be -0.21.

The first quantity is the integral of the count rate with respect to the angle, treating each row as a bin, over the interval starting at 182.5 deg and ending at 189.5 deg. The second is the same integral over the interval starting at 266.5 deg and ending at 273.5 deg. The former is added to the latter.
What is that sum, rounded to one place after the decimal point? 26.4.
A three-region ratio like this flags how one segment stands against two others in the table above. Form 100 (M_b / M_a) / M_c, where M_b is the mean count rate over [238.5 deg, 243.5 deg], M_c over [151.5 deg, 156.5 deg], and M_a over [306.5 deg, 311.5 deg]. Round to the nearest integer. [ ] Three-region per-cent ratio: 57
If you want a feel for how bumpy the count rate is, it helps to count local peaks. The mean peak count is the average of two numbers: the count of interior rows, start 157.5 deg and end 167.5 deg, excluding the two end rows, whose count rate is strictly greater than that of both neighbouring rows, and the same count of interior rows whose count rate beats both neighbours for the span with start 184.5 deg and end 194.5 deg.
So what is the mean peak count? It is 2.5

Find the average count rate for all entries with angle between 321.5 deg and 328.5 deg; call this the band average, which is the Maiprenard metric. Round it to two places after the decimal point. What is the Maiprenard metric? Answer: 1.87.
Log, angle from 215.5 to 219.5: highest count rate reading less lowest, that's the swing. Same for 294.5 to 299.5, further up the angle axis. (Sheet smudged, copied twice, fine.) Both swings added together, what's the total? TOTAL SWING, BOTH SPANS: 0.22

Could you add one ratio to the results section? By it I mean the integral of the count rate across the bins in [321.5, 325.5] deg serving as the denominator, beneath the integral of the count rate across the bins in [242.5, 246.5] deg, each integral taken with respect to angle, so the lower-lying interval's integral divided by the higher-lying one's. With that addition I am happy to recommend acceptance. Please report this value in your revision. 0.96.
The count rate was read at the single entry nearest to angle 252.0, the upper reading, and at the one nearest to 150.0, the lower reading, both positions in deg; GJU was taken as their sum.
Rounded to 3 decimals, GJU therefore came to 4.157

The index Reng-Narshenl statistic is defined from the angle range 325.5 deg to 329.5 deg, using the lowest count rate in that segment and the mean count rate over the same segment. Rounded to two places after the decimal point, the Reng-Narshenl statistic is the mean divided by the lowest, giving 1.05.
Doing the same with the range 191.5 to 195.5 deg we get 1.03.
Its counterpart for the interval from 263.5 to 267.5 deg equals 1.04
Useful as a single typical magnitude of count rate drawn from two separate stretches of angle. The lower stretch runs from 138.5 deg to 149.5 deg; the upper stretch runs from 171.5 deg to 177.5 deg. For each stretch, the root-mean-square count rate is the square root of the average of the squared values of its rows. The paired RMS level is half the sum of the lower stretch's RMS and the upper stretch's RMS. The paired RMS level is 2.36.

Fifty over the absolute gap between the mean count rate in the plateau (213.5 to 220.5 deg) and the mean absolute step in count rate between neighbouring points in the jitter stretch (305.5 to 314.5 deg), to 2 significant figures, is 27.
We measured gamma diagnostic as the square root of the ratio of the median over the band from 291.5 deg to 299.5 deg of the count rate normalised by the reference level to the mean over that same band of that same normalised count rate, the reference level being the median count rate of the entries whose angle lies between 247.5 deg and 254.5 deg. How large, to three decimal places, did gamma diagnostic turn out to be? 0.995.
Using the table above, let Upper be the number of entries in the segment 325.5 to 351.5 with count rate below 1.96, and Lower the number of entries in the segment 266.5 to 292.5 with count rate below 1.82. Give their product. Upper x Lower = 450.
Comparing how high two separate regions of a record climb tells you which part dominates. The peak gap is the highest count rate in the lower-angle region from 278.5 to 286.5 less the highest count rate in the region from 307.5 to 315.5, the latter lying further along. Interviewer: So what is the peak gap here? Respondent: -0.14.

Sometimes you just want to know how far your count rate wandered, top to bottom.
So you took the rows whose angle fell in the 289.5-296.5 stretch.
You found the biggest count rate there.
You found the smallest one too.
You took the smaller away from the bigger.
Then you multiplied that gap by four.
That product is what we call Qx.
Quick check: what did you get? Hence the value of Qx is 0.69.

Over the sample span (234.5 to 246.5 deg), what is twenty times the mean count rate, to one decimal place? 36.9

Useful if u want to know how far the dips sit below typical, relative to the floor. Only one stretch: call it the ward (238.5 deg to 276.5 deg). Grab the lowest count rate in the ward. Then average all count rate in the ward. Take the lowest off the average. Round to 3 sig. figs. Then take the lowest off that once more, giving -1.39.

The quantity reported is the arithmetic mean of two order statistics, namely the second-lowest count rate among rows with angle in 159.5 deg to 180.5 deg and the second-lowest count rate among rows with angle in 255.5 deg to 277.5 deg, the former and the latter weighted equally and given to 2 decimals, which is 1.83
